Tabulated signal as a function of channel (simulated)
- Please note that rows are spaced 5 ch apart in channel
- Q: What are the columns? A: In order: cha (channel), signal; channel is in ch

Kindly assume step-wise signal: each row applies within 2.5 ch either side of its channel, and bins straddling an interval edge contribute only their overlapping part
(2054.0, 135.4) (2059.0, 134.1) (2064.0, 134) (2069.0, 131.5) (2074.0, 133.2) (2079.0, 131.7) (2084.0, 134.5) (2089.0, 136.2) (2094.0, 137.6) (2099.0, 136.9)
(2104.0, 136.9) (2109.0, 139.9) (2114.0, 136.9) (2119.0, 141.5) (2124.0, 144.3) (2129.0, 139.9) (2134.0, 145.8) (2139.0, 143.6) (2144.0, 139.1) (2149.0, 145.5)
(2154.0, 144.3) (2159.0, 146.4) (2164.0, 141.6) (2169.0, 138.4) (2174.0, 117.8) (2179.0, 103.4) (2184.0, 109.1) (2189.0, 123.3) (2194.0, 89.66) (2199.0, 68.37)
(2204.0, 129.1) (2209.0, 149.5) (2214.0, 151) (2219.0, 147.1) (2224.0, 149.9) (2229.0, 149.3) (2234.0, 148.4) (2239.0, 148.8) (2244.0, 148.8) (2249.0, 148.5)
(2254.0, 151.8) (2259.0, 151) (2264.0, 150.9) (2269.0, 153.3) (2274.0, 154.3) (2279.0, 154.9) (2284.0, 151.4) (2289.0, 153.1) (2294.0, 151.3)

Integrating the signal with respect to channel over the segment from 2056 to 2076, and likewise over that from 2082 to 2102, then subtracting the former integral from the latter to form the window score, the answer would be 62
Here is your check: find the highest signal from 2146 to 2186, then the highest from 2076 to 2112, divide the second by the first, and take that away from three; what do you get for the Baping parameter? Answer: 2.04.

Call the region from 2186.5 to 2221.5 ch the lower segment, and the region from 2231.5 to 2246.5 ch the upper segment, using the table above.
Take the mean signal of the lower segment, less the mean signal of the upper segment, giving -26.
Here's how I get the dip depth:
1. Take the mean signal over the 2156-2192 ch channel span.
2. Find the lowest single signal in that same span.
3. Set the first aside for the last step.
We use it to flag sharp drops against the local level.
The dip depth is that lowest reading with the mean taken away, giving -22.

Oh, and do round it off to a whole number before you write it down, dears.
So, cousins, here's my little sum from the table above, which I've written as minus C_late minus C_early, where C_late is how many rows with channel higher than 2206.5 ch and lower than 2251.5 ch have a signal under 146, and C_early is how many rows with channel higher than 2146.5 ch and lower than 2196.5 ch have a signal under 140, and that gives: -6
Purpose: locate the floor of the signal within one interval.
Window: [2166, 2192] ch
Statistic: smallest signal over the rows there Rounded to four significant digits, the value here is 103.4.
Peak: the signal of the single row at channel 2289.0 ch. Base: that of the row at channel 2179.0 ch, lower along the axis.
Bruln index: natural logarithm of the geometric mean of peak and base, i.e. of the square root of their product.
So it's 4.83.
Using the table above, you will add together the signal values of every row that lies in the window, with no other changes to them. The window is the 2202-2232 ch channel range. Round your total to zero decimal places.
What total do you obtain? 876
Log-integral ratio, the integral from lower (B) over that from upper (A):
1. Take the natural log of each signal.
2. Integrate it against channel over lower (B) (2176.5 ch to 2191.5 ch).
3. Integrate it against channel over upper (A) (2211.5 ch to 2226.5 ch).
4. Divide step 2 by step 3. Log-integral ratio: 0.94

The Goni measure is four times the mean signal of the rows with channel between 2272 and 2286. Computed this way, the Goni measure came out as 614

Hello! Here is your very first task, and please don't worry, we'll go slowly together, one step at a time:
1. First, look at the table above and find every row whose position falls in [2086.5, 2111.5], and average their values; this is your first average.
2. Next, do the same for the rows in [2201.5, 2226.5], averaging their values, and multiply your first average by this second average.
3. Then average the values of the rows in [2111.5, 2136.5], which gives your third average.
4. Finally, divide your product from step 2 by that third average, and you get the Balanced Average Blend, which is 141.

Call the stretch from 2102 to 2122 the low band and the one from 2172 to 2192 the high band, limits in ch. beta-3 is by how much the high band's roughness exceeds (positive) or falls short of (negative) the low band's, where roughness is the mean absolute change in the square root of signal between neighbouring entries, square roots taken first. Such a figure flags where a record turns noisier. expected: 0.39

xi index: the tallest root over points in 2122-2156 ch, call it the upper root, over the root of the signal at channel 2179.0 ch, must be 1.187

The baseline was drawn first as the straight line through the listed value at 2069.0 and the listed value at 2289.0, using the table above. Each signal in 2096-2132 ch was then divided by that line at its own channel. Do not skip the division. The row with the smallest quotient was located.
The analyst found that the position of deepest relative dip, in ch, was 2114.0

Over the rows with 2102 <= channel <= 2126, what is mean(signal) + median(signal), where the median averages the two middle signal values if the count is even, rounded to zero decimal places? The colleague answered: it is 280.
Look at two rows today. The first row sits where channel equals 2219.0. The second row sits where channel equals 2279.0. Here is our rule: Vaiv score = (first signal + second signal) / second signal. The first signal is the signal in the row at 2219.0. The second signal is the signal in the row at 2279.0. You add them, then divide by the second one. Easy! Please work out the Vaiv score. 1.95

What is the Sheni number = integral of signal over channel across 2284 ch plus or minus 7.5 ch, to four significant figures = 2297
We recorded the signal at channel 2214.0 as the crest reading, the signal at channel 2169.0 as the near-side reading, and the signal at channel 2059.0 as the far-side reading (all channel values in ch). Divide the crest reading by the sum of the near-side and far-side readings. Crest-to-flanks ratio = 0.55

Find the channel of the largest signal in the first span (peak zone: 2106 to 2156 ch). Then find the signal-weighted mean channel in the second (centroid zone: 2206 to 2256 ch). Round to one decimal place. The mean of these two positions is 2182.8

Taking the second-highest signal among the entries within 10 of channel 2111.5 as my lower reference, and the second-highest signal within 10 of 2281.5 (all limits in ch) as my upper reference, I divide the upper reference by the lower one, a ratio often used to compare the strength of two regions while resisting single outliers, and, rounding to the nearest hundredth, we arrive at 1.10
